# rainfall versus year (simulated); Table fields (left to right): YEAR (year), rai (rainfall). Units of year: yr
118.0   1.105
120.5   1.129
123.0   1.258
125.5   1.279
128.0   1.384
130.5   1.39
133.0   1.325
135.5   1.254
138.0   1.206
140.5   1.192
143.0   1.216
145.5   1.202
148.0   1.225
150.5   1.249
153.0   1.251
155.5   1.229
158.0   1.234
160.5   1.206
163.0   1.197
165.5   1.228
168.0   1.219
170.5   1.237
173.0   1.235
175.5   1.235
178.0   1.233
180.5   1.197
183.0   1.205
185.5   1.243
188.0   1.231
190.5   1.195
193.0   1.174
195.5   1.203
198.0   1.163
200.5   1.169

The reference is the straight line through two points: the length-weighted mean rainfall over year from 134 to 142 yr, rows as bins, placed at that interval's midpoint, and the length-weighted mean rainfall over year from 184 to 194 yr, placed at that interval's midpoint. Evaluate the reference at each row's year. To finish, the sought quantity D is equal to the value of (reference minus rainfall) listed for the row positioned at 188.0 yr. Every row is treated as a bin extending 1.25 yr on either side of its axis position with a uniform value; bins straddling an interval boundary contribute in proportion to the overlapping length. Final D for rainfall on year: -0.02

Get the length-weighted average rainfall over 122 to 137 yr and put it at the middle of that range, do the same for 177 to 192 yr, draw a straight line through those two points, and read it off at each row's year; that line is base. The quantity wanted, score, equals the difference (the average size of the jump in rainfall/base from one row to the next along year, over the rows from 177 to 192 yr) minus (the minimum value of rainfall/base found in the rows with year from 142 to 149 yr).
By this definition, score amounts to -0.914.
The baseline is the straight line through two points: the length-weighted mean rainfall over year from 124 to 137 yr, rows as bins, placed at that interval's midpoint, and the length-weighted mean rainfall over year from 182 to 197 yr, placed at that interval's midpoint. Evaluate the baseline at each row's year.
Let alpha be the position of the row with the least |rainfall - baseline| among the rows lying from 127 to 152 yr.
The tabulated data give 133.0 yr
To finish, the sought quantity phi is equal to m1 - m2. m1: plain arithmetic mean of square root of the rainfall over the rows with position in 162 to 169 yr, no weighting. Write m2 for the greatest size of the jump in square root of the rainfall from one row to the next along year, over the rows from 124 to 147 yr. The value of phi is 1.06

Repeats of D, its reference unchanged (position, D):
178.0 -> -0.02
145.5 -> 0.02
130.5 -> -0.17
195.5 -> 0.01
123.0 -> -0.03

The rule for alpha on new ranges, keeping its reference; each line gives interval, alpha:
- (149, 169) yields 165.5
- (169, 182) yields 175.5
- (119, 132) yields 125.5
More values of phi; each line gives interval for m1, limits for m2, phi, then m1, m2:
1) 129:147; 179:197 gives 1.10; 1.120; 0.017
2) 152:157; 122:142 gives 1.07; 1.114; 0.046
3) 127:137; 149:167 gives 1.14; 1.157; 0.014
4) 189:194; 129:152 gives 1.06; 1.088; 0.031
